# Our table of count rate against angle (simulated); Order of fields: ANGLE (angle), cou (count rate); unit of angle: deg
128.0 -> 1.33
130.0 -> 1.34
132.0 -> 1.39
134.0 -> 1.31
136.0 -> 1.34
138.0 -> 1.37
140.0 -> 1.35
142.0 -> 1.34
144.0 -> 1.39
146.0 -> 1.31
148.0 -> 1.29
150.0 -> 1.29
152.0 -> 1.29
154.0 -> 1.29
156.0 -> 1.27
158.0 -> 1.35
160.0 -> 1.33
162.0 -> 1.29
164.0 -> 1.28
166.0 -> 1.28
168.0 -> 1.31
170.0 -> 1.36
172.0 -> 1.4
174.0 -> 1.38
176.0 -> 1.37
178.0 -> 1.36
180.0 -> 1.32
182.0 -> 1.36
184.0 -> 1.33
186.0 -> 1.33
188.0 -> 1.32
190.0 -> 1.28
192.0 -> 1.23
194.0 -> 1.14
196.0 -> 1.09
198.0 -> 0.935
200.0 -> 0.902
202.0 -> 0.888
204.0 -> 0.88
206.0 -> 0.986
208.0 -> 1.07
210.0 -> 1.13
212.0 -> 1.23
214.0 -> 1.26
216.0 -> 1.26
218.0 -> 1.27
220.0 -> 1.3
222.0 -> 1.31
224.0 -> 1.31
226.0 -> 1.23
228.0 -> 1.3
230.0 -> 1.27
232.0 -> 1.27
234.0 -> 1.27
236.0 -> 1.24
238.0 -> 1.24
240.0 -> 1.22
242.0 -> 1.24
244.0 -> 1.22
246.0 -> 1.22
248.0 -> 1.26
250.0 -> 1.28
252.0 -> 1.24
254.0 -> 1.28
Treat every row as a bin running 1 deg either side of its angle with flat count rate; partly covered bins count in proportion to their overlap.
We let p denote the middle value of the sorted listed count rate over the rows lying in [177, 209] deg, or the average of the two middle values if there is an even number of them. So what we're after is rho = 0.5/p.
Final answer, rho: 0.42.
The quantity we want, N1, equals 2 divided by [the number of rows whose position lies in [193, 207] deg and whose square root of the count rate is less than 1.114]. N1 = 0.3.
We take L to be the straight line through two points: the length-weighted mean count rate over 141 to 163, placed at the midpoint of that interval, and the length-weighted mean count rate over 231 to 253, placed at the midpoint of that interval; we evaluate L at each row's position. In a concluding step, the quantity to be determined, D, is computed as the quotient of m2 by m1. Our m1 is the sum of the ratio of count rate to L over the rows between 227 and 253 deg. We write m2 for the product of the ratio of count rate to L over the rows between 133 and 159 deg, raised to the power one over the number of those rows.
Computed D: 0.0769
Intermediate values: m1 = 13.0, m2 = 1.00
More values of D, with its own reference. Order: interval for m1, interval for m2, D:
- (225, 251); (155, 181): 0.0785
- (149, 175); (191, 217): 0.0639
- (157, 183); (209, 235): 0.0748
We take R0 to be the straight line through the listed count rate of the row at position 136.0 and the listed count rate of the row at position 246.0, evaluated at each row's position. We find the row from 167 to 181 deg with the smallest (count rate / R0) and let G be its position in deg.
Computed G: 168.0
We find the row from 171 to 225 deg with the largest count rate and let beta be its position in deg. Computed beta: 172.0 deg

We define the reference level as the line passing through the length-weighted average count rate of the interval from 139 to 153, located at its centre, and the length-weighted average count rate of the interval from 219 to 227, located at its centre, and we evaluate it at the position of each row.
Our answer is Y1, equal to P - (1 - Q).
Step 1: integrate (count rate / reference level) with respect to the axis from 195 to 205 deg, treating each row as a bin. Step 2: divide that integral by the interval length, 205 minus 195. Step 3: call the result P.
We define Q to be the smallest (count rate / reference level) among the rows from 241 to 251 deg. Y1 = 0.68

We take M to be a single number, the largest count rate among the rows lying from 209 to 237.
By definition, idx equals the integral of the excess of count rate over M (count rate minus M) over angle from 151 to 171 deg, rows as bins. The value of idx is -0.1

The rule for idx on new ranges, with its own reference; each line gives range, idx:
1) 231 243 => -0.8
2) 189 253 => -7.9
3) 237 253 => -1.1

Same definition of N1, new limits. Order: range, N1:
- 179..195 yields 1.0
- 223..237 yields 1.0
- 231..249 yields 0.3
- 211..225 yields 2.0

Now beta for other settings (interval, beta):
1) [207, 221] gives 220.0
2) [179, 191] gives 182.0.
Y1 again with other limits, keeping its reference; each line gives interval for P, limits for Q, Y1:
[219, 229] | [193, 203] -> 0.69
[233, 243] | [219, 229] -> 0.93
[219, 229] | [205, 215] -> 0.76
